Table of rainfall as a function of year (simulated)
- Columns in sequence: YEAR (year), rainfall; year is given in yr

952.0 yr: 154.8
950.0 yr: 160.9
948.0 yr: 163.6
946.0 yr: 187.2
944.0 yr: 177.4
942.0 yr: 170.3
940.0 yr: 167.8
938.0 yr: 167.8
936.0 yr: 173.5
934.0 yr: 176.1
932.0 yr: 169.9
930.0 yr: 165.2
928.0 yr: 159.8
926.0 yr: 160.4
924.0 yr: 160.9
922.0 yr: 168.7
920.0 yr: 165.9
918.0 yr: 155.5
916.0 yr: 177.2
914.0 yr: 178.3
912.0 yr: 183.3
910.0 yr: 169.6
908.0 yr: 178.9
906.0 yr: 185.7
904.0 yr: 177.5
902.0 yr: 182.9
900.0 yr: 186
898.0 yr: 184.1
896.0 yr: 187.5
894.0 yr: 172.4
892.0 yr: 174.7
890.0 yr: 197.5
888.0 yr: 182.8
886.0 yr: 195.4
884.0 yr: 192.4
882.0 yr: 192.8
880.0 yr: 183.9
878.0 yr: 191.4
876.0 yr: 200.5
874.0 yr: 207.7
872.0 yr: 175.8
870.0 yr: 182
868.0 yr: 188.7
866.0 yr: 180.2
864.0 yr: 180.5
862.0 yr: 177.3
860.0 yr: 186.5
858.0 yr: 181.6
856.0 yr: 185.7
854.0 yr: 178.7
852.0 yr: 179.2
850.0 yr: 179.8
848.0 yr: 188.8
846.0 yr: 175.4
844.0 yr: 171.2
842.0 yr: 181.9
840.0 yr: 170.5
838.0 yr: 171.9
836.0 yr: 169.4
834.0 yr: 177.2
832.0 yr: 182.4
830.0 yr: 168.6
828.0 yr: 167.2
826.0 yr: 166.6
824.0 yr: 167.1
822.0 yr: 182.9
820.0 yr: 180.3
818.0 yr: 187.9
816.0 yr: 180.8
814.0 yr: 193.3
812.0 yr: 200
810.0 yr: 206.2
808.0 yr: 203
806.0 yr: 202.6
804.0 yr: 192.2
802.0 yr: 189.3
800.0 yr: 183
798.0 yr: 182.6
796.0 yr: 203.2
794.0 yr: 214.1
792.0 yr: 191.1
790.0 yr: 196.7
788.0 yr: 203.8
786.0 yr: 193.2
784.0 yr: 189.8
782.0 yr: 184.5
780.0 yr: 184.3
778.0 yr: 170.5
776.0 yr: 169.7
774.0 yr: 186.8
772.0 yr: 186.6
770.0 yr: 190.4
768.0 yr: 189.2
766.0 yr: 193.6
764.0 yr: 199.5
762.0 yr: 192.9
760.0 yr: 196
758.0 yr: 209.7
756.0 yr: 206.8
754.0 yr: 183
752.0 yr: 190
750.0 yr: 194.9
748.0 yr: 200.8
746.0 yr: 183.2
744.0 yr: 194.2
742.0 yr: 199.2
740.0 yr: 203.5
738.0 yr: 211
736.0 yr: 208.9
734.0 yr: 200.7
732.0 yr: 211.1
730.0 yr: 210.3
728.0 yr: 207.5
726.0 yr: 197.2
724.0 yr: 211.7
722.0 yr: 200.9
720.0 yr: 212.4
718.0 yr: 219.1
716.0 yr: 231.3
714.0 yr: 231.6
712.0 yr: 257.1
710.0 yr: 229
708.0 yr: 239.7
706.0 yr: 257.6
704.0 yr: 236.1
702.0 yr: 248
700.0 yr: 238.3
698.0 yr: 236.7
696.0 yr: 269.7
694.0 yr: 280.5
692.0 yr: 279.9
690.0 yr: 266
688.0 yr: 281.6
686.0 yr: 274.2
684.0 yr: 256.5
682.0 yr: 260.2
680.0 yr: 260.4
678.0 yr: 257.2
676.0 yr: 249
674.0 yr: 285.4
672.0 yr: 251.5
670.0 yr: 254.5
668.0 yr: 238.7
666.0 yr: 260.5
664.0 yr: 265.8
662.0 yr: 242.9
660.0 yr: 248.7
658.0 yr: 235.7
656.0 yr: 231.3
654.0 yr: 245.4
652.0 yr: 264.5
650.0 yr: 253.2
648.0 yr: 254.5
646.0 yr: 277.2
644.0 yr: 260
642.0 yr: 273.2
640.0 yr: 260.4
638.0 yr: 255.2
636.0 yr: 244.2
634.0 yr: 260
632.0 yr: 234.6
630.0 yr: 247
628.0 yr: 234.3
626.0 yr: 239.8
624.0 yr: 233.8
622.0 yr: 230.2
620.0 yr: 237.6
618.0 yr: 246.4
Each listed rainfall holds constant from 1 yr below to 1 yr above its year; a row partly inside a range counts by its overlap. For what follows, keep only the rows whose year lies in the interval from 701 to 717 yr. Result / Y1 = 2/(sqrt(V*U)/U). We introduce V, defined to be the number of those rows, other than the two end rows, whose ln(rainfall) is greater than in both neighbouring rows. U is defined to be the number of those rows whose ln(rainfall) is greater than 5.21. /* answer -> 4.0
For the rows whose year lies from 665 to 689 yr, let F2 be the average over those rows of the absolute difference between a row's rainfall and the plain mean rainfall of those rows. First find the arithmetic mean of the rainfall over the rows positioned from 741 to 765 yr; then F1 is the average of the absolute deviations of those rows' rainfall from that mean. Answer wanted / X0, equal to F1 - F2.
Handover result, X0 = -3.6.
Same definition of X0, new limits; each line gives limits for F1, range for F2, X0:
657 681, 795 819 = 2.0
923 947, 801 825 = -3.0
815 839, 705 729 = -9.7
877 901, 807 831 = -5.9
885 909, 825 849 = -0.2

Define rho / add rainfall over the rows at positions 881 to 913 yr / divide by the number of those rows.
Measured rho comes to 184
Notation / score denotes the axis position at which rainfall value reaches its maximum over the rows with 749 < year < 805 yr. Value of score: 794.0 yr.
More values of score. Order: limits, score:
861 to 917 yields 874.0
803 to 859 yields 810.0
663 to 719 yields 674.0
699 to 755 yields 706.0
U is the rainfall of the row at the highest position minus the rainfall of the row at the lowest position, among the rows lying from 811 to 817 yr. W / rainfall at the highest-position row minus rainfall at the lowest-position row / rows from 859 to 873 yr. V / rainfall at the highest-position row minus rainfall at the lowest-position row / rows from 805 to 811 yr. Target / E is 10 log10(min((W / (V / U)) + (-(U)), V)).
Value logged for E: 5.6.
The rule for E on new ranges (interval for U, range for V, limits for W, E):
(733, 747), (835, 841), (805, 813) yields 0.4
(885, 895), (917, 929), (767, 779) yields 6.3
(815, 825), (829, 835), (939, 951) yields 9.3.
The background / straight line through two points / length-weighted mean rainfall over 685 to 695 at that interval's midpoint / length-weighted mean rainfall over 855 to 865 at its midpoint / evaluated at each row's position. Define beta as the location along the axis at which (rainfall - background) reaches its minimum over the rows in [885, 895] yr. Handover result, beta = 894.0 yr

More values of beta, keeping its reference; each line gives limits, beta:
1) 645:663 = 656.0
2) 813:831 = 824.0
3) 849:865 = 850.0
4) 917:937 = 918.0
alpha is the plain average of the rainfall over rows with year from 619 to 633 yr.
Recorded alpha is 237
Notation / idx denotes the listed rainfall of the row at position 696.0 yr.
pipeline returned 269.7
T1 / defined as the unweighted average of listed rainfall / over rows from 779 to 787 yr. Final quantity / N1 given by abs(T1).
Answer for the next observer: 188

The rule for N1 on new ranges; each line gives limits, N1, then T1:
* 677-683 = 259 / 259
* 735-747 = 200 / 200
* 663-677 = 258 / 258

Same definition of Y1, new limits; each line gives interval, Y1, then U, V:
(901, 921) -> 2.0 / 2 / 2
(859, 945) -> 2.2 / 15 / 12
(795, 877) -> 2.2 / 15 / 12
